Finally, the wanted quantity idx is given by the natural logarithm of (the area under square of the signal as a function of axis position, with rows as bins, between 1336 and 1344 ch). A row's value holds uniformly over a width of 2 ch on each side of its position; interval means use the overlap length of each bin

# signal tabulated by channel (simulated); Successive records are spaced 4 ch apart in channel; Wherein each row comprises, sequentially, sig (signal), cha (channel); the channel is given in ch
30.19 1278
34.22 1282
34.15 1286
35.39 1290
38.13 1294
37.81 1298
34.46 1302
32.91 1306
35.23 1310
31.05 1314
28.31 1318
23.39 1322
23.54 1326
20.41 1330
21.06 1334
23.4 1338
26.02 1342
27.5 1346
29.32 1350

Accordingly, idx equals 8.5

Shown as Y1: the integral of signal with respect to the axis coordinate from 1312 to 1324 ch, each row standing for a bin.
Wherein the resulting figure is 331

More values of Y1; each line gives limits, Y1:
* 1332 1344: 282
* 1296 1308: 421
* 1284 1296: 431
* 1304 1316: 397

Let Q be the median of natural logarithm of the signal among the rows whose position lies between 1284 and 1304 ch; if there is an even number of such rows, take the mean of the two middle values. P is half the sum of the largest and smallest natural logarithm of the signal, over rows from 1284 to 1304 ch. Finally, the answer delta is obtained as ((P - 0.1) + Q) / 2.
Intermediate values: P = 3.59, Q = 3.57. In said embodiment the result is 3.53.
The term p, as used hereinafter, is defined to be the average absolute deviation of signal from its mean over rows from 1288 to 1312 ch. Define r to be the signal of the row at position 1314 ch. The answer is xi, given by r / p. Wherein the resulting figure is 20.1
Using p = 1.5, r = 31.05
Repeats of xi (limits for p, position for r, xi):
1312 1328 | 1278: 9.7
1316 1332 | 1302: 15.7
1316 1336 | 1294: 18.3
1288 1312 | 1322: 15.2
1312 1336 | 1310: 10.5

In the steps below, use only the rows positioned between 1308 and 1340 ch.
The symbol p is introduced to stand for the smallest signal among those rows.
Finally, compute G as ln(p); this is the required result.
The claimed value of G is 3.02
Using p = 20.41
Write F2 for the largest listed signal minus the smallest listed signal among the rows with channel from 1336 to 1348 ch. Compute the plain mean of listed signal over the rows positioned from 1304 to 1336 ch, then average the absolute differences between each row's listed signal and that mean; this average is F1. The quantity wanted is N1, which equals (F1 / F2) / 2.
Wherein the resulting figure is 0.60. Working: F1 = 4.9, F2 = 4.1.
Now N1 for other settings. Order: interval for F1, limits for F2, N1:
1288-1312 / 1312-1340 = 0.07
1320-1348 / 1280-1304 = 0.23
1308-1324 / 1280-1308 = 0.35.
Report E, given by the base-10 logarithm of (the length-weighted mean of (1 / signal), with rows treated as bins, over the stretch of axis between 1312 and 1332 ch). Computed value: -1.39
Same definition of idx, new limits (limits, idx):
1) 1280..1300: 10.2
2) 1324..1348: 9.5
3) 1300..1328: 10.1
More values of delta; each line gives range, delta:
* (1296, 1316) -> 3.49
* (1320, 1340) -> 3.07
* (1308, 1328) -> 3.30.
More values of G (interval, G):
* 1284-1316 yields 3.44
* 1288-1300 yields 3.57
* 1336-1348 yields 3.15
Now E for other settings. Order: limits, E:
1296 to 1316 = -1.53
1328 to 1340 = -1.33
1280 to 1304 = -1.55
